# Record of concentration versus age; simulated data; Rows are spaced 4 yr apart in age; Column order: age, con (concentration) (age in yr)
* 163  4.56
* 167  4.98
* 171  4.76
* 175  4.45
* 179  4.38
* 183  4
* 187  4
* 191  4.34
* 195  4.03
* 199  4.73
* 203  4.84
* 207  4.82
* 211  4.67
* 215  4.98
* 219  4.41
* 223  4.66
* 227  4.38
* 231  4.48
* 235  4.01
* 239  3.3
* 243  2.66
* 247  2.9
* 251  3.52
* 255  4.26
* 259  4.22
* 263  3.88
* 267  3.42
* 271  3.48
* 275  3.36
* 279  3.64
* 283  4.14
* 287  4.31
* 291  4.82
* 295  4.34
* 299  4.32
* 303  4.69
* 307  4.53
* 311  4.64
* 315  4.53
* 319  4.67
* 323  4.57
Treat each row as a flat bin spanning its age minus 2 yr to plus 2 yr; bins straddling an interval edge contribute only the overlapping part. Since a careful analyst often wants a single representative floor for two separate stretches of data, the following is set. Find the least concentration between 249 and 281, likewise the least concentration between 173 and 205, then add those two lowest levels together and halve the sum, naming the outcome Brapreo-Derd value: 3.7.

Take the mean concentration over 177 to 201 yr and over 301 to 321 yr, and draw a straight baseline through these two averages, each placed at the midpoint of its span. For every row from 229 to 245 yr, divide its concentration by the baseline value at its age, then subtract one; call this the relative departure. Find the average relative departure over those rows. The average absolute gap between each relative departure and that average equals 0.15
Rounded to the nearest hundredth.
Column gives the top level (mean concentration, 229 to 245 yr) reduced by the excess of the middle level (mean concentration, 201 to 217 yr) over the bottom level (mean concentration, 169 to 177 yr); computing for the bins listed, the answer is 3.39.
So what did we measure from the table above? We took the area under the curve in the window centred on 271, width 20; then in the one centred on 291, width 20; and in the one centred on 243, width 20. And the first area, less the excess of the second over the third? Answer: 49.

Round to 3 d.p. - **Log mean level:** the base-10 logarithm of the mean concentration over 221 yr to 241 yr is 0.620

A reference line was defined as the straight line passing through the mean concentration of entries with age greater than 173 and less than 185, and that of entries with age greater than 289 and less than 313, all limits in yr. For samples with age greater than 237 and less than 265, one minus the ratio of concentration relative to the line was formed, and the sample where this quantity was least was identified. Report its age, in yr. 255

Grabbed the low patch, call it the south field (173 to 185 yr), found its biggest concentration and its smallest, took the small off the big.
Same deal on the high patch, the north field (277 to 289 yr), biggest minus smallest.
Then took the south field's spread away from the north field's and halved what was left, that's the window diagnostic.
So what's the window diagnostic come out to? 0.11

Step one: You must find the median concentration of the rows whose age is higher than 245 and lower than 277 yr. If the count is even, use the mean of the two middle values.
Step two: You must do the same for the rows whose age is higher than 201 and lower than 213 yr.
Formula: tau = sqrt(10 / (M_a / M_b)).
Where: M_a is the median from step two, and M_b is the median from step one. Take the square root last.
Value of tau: 2.7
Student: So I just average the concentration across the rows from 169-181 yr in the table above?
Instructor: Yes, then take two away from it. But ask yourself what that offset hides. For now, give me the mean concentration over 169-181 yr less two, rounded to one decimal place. 2.5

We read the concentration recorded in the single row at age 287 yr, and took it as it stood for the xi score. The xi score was 4.31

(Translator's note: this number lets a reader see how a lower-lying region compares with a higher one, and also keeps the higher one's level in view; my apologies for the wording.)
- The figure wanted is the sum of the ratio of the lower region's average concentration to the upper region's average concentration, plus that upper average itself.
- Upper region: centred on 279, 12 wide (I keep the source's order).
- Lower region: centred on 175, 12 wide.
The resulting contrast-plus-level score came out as 4.9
